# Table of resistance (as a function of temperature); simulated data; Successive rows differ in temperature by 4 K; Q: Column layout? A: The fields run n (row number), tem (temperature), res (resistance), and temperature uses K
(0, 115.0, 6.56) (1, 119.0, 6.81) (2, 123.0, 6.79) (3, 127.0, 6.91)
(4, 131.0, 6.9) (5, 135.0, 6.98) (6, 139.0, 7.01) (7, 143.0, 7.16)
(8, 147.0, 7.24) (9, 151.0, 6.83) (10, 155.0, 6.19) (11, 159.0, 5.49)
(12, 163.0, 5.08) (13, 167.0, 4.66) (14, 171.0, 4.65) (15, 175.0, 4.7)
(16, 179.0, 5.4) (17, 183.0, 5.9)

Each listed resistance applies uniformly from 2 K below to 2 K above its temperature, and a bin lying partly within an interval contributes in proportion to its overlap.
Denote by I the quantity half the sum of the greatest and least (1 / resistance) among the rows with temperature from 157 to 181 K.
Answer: 0.199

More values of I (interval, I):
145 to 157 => 0.150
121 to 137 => 0.145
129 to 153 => 0.142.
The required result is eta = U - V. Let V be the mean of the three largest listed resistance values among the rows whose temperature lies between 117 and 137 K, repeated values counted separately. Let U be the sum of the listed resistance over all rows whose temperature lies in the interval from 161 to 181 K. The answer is 18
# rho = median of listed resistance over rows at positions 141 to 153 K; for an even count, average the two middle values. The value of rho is 7.16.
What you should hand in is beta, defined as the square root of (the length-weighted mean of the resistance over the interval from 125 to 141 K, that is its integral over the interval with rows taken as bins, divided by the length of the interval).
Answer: 2.64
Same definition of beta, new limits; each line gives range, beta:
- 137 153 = 2.66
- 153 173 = 2.28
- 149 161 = 2.48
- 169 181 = 2.22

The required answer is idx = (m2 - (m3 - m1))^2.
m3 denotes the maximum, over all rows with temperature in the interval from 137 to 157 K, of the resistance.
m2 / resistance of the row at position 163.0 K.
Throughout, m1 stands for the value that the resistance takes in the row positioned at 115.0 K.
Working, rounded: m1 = 6.56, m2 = 5.08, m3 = 7.24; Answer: 19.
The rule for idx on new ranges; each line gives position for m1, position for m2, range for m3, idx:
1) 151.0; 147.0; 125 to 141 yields 50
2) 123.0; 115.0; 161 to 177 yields 68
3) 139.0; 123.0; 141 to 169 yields 43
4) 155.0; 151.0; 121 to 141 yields 36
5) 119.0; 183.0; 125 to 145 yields 31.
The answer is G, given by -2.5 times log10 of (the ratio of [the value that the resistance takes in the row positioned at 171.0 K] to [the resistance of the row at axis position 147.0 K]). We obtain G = 0.48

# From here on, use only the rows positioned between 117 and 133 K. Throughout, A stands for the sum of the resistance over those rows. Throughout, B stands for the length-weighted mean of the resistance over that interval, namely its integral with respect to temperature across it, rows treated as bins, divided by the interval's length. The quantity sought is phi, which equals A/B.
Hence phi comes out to 4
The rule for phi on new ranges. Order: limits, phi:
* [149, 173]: 6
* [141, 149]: 2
